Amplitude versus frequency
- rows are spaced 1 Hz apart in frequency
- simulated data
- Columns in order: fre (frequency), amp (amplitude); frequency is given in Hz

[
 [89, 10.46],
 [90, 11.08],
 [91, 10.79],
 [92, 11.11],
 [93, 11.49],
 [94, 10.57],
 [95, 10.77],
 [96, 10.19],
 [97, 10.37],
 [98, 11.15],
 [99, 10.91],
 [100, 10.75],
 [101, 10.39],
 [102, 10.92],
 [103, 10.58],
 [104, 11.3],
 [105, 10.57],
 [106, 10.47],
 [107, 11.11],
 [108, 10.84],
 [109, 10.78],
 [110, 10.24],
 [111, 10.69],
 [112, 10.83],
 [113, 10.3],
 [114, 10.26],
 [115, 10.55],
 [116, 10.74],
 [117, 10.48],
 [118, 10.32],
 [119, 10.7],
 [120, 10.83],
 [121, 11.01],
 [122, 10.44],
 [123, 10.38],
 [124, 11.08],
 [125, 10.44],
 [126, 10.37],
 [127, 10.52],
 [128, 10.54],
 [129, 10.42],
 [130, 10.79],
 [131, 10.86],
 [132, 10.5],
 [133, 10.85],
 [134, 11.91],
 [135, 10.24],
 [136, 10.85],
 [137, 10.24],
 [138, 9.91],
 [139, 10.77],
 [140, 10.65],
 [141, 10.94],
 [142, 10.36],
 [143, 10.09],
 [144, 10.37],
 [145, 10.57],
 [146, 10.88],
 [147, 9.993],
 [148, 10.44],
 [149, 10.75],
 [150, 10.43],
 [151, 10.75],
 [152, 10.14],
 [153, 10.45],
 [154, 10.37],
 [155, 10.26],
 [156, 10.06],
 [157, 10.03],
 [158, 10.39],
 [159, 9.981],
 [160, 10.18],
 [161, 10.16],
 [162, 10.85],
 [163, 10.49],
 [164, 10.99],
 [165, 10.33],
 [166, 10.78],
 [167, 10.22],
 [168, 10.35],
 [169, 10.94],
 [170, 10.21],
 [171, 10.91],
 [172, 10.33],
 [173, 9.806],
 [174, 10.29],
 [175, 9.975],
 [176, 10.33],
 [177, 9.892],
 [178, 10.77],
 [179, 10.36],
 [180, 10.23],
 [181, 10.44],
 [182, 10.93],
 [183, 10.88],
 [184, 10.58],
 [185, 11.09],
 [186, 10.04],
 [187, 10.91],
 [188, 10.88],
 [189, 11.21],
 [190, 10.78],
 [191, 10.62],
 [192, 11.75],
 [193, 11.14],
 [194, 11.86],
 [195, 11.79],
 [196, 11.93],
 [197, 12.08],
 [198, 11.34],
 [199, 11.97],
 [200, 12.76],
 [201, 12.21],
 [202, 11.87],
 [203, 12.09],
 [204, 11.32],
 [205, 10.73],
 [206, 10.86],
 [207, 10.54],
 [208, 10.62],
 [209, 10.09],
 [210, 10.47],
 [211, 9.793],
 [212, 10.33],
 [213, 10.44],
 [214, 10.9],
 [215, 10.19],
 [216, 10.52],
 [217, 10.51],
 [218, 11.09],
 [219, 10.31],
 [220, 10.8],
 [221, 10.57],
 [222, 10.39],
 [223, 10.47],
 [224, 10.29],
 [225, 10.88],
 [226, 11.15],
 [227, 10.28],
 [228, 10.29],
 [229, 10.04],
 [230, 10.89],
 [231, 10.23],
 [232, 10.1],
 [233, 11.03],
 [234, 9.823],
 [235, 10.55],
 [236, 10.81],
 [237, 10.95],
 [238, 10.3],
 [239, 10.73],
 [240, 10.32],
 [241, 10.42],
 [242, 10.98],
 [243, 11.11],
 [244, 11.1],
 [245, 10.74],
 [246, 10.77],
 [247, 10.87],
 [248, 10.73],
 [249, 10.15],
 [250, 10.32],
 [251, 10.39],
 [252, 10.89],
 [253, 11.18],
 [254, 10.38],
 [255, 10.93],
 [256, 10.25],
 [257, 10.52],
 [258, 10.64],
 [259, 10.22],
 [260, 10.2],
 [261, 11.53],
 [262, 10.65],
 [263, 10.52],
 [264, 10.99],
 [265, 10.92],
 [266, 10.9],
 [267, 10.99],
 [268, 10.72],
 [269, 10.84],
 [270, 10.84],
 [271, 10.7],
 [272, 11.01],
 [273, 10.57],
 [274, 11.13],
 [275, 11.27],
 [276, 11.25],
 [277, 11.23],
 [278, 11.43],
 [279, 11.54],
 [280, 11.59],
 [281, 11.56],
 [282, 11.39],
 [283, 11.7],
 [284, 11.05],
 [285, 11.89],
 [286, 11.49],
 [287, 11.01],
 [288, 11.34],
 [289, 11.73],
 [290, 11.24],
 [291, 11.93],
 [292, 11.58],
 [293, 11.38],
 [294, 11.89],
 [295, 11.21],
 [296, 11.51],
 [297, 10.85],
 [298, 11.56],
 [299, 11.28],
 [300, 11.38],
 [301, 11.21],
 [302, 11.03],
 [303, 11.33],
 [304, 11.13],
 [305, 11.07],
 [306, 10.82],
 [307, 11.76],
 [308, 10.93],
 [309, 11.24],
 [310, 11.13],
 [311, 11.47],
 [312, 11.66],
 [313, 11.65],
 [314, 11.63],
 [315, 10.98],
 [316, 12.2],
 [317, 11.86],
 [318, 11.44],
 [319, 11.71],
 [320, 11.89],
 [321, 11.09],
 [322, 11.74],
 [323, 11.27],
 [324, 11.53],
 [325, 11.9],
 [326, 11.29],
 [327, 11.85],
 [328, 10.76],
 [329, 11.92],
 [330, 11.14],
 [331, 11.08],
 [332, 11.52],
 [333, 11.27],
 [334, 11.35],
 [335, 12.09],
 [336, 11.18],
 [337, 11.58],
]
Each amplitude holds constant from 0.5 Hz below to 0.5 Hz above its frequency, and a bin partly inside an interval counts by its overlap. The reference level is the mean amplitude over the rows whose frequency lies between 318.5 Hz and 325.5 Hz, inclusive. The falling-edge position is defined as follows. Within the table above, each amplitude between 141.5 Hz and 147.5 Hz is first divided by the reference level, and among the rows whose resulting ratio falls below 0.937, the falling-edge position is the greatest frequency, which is 147 Hz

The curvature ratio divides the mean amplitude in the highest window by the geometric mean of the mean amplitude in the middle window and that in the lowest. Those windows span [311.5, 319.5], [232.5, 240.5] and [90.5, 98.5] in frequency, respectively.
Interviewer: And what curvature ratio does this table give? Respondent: 1.09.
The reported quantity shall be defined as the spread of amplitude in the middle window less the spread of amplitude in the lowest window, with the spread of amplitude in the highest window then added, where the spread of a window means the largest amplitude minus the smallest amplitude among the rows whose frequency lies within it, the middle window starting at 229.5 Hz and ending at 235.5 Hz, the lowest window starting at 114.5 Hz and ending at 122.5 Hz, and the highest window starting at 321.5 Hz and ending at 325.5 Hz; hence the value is 1.1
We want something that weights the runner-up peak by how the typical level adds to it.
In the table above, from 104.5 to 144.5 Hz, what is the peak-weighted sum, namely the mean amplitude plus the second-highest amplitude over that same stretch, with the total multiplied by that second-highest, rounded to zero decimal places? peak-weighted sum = 241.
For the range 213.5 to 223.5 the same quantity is 234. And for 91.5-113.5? 249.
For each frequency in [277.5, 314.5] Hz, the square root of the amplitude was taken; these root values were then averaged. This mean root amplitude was 3.38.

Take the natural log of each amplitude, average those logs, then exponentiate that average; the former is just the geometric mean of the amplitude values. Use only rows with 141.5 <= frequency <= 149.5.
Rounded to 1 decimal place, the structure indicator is 10.4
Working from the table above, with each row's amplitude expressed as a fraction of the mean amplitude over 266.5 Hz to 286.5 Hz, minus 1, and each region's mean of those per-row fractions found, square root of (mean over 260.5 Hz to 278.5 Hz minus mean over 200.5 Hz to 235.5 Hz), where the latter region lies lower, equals 0.170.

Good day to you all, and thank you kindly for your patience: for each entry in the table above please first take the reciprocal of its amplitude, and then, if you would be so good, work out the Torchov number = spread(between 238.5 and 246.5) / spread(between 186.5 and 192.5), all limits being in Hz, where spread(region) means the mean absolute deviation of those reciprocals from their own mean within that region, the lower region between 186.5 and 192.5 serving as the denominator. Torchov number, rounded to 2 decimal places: 0.78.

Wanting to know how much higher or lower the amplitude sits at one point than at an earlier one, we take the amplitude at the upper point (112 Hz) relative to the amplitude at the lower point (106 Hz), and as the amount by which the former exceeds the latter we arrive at 0.4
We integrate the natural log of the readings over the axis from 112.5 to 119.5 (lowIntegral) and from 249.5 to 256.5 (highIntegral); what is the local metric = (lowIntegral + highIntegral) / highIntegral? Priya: 1.99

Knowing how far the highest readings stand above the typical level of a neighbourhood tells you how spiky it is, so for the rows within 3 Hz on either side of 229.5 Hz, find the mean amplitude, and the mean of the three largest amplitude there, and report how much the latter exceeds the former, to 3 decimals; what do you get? 0.182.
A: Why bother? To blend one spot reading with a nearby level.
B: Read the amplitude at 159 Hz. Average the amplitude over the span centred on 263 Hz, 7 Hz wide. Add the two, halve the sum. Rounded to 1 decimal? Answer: 10.4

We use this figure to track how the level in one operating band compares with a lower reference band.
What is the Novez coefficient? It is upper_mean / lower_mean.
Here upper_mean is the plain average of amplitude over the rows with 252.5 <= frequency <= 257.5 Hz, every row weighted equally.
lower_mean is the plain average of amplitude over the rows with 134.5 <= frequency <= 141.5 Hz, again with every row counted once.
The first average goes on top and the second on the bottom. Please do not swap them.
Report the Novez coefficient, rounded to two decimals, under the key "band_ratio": 1.01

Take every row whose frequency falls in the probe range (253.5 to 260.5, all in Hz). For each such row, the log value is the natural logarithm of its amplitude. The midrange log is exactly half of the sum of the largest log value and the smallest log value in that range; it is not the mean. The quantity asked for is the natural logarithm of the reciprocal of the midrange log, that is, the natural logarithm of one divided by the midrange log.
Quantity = -0.857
